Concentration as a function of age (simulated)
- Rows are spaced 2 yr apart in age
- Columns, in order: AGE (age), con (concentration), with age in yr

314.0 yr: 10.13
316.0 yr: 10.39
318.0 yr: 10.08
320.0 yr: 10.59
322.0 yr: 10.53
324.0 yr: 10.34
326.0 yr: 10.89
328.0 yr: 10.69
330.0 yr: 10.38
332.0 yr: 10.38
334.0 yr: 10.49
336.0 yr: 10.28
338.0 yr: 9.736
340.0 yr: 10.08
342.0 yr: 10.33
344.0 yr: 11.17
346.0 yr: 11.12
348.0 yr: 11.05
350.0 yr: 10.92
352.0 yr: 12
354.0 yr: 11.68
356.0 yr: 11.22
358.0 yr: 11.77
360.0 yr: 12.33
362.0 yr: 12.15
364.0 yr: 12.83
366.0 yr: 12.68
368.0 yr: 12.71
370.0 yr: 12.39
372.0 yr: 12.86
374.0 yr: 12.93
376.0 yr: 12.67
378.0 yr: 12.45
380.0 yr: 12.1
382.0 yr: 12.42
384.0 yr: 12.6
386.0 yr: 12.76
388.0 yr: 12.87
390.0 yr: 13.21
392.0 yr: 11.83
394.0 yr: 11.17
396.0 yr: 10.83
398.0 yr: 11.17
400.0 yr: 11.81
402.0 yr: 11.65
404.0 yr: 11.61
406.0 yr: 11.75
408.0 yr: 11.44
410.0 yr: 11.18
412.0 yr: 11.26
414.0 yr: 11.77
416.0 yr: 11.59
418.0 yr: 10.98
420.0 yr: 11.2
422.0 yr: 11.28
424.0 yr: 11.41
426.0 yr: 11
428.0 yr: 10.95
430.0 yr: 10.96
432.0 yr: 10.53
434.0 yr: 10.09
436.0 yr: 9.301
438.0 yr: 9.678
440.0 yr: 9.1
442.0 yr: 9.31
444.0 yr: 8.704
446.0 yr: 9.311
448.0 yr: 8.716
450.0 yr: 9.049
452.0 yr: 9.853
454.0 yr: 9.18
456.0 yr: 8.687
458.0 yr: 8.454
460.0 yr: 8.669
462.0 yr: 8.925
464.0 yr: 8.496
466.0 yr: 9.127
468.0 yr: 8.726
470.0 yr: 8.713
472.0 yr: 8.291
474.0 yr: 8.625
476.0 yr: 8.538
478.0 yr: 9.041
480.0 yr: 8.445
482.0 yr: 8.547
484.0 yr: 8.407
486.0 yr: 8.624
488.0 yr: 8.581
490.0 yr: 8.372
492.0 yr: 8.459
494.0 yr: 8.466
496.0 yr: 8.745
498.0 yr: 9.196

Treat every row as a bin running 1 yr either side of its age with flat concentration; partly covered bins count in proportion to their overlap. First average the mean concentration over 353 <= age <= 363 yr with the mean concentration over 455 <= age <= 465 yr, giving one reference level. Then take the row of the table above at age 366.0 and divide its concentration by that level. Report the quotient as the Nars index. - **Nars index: 1.24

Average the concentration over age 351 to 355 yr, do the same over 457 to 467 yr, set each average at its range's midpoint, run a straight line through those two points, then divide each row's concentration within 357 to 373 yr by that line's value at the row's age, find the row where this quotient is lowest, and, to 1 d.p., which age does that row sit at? 358.0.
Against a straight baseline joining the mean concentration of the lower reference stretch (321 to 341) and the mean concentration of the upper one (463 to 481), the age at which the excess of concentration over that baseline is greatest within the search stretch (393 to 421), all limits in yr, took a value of 414.0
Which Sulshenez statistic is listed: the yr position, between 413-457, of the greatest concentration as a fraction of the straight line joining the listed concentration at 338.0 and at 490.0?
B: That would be 414.0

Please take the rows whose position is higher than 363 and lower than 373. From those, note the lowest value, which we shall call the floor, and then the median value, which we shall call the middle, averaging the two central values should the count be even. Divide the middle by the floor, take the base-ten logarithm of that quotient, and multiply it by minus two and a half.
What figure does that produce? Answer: -0.028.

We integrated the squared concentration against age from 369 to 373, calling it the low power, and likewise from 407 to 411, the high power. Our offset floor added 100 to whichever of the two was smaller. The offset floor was 612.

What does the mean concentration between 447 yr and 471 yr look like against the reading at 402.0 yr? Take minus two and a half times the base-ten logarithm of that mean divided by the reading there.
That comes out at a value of 0.29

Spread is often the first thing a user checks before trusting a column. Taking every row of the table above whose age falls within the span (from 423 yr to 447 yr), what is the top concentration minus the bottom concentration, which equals 2.7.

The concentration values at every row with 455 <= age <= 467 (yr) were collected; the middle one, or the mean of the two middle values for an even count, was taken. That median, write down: 8.7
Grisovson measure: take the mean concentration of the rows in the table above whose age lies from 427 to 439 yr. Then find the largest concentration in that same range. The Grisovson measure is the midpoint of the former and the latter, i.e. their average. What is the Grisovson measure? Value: 10.6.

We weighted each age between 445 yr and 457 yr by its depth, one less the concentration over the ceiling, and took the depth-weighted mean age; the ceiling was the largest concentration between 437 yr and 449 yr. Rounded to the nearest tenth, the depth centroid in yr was 451.3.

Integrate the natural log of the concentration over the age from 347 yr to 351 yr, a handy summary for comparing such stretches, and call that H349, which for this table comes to 9.6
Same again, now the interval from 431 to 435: 9.3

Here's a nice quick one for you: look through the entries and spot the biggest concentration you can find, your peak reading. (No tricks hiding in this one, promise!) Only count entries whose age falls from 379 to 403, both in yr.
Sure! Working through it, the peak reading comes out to 13.21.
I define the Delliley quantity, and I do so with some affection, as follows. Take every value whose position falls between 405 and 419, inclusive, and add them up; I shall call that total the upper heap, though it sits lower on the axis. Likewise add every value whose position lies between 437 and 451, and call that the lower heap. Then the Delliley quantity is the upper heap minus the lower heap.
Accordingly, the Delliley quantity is 16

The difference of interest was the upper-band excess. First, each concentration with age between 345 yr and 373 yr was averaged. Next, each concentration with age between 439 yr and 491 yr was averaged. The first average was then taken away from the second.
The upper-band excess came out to -3.2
